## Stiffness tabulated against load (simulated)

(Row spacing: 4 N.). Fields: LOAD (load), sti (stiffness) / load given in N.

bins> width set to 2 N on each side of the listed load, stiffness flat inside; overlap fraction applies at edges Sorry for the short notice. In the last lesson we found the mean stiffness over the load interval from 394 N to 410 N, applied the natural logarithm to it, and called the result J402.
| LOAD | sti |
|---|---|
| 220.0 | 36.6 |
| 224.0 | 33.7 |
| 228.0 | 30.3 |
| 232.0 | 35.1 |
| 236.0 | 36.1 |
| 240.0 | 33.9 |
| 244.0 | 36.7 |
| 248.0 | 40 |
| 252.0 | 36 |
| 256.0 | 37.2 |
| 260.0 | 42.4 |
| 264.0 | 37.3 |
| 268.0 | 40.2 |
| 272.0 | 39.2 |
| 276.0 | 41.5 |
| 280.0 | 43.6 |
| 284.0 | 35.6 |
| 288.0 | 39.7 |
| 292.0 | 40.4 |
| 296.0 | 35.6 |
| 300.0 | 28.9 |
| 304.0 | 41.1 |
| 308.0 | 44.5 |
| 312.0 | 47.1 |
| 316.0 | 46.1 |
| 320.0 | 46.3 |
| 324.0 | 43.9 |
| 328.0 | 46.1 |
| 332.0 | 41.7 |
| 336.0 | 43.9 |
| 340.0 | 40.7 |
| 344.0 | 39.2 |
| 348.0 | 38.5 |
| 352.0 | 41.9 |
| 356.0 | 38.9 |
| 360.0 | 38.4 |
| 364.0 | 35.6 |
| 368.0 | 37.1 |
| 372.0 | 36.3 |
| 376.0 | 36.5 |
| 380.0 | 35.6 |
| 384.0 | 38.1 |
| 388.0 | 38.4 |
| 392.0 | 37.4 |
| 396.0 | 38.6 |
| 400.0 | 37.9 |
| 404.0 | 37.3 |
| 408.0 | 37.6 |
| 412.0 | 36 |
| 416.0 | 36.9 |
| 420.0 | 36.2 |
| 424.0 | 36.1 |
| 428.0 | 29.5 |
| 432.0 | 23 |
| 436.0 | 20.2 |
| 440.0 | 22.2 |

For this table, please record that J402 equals 3.63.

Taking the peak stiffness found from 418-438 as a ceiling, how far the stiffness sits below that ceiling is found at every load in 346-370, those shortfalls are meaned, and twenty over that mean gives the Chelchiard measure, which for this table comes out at -9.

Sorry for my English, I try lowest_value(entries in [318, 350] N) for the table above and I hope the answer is 38.5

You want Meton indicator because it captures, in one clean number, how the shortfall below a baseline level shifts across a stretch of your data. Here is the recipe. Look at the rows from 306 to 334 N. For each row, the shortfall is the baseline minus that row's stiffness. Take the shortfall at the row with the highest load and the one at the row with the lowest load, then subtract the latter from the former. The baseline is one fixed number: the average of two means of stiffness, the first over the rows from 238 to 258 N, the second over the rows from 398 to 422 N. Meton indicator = 2.8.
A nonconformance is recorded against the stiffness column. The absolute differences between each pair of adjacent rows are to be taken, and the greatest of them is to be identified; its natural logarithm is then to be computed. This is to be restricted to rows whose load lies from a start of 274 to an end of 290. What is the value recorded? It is 2.08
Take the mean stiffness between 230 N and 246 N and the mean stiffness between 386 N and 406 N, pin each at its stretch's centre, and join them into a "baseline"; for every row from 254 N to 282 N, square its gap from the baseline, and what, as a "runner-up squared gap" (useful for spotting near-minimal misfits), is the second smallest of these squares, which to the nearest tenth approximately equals 2.2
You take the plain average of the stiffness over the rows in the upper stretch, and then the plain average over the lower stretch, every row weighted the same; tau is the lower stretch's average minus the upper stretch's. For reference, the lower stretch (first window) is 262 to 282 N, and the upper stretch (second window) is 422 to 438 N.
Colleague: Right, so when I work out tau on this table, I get 13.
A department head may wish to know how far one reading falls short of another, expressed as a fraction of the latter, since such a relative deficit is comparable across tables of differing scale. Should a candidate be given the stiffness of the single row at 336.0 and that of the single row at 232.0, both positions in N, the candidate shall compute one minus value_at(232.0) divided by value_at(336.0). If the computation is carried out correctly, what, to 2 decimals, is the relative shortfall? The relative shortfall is 0.20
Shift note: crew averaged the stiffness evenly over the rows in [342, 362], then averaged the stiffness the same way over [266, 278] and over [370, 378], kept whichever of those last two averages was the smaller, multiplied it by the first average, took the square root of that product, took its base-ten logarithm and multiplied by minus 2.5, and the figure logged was -3.95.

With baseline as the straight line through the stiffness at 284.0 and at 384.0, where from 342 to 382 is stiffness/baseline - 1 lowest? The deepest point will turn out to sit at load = 380.0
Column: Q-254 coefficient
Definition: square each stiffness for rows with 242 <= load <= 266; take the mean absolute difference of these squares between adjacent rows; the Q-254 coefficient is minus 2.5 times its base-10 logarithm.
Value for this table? -6.2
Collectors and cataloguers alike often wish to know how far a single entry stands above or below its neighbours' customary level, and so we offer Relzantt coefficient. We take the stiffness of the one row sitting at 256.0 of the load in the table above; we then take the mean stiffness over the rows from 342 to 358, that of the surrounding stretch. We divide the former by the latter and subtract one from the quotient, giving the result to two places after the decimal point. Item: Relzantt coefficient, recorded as -0.06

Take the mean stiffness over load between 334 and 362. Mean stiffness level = 40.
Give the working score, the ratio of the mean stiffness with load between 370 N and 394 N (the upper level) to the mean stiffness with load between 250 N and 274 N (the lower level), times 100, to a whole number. 96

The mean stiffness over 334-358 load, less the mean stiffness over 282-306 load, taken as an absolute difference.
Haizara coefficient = 3.6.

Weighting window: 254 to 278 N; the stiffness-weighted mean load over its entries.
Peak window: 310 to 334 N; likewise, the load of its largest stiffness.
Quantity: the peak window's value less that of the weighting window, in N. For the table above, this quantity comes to 45.9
